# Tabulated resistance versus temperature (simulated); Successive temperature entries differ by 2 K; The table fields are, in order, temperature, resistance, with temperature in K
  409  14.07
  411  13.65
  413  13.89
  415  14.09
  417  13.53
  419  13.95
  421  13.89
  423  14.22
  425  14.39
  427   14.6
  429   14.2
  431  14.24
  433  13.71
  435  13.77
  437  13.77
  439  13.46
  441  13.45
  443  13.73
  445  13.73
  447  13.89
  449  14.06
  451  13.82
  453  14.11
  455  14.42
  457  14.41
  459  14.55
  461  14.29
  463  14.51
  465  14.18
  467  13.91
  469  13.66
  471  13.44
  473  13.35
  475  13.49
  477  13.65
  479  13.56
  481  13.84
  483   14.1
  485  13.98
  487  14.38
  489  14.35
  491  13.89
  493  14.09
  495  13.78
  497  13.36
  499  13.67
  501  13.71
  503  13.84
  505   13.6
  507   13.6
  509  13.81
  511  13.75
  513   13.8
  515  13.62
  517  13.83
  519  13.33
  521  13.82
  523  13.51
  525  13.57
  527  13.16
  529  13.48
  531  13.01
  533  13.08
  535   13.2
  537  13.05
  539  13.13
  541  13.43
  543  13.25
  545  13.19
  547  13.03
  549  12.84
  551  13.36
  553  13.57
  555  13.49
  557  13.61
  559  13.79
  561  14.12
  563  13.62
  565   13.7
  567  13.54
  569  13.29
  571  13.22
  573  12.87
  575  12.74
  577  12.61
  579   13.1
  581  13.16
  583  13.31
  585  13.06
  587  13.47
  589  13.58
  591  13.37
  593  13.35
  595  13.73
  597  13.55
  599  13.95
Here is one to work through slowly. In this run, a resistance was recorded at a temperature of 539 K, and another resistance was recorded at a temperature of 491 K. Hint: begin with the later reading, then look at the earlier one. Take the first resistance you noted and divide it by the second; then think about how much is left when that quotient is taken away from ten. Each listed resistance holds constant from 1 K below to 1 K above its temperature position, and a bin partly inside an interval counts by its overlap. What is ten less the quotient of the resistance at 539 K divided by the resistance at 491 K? 9.05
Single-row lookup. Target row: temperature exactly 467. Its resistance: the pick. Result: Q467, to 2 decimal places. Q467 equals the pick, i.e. 13.91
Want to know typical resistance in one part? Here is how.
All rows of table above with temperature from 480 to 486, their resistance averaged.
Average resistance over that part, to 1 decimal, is 14.0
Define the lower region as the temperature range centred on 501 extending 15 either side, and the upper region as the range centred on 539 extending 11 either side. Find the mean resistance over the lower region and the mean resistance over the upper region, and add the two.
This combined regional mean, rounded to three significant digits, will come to 27.0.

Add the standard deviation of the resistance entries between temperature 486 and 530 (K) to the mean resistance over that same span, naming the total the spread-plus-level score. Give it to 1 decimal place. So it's 14.0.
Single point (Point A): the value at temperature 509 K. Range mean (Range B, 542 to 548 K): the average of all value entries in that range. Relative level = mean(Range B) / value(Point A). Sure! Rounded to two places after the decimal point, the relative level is 0.95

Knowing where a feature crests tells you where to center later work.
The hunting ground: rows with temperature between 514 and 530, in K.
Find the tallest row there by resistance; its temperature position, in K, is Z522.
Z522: 517 K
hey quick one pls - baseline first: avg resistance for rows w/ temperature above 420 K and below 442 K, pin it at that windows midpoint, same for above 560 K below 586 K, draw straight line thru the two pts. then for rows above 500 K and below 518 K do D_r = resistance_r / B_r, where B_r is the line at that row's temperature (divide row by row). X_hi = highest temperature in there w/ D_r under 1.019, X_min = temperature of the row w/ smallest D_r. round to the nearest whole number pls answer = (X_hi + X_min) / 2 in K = 510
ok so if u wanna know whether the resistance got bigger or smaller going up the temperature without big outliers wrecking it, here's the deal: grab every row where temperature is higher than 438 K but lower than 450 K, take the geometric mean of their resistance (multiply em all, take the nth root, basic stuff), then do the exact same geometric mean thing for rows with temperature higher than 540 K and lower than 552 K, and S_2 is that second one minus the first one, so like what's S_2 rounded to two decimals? -0.54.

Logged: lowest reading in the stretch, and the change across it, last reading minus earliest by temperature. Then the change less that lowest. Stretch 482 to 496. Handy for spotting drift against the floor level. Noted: -14.1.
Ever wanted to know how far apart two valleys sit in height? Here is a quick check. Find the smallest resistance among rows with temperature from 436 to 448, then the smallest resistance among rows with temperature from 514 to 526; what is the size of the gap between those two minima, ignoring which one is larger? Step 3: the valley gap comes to 0.12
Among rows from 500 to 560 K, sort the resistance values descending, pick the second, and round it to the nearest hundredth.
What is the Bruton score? 13.83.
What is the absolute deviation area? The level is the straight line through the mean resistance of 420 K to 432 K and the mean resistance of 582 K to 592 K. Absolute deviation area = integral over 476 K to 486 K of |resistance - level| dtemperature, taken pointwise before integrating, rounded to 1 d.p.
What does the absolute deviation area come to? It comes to 2.1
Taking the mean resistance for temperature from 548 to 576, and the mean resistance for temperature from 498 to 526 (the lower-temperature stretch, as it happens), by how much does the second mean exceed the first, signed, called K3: 0.26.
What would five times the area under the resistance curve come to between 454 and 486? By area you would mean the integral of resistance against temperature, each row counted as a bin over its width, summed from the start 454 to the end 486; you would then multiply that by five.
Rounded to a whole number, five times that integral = 2233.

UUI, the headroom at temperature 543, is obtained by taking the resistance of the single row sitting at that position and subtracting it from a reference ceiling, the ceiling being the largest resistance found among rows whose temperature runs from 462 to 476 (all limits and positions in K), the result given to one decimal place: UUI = 1.3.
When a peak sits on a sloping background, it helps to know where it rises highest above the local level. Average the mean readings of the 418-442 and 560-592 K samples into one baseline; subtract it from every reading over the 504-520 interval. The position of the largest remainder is 517 K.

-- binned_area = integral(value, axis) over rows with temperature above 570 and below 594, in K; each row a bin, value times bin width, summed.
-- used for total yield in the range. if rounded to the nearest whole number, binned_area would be 316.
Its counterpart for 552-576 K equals 323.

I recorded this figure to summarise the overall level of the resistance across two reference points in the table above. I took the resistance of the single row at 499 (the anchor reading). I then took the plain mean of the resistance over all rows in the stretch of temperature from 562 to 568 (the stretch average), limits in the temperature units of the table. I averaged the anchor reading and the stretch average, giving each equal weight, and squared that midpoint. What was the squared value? 186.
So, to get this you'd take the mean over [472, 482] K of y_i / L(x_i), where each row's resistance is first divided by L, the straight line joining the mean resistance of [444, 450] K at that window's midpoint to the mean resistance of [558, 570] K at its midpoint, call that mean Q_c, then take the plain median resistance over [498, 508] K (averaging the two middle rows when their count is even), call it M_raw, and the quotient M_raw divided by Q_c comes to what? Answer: 13.9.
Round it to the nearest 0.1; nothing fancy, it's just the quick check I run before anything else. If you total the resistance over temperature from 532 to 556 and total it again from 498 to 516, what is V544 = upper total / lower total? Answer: 1.3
